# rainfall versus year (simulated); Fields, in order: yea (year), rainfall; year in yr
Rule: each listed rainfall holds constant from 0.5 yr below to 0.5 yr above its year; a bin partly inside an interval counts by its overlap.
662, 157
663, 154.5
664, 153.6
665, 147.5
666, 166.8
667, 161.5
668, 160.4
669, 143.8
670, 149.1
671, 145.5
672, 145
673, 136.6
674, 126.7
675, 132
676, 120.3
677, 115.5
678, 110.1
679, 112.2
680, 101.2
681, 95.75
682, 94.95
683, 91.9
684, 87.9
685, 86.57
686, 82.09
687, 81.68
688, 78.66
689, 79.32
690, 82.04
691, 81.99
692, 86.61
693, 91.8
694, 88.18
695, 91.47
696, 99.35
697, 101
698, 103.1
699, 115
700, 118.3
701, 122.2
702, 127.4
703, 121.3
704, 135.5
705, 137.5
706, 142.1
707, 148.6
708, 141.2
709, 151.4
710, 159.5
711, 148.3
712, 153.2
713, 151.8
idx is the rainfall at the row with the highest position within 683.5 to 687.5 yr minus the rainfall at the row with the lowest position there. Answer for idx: -6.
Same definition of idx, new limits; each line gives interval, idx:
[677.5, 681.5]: -14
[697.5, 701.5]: 19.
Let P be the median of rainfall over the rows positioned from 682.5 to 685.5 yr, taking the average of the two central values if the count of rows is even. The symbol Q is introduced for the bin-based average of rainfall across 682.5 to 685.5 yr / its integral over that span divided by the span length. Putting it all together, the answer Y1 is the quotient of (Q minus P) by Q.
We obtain 0.010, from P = 88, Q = 89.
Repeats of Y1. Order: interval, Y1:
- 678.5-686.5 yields 0.007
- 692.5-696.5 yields 0.011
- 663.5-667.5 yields -0.001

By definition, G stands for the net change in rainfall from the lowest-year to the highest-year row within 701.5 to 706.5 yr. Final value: 15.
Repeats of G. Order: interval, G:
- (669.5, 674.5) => -22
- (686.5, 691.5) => 0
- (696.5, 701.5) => 21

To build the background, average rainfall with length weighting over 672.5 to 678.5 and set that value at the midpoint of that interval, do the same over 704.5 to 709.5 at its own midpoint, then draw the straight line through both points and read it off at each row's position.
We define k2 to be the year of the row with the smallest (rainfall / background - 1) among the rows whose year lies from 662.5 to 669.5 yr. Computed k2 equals 669 yr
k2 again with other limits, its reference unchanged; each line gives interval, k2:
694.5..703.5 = 695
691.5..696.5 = 692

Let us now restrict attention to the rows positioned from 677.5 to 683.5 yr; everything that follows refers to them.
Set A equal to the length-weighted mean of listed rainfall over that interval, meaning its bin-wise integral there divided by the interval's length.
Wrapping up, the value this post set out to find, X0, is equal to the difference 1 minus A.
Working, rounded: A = 101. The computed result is -100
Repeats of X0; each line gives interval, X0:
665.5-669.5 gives -157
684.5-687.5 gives -82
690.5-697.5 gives -90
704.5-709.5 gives -143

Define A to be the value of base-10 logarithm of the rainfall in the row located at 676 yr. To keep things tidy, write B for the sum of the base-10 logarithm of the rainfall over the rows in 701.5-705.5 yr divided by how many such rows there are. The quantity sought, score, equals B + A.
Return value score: 4.20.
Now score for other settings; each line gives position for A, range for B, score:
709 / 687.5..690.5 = 4.08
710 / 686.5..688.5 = 4.11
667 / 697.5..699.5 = 4.25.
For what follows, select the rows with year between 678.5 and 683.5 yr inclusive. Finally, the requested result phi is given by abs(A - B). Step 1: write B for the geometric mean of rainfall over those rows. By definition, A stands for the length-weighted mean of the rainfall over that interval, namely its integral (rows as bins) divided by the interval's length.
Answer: 0.25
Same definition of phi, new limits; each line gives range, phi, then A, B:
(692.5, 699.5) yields 0.35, 99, 98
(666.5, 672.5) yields 0.17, 151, 151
